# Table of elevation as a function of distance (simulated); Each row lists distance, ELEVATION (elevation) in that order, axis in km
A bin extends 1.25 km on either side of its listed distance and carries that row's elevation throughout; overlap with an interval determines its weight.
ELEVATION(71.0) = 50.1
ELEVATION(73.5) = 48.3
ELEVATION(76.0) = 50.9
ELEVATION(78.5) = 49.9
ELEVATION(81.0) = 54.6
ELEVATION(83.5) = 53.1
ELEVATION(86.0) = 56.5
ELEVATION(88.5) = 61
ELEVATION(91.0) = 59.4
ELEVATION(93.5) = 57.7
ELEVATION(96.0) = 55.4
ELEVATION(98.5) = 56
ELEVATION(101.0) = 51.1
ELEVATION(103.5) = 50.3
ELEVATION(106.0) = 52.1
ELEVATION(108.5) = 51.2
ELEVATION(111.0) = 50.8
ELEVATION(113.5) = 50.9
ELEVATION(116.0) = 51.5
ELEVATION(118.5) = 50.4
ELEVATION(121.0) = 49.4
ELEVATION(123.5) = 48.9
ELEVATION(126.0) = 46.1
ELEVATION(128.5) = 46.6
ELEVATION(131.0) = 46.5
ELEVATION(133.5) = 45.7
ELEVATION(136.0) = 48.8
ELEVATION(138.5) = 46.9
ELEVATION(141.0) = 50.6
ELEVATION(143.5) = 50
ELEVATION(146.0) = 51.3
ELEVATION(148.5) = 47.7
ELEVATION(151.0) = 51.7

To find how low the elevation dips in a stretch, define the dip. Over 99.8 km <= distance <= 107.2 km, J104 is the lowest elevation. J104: 50.3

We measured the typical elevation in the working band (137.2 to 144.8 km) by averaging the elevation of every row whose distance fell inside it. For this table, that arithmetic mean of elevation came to 49.2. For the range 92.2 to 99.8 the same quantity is 56.4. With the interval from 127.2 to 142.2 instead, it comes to 47.5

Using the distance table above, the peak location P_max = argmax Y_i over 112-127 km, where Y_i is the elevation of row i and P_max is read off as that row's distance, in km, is 116.0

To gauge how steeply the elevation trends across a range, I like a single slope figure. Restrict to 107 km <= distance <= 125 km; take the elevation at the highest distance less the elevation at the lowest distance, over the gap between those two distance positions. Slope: -0.2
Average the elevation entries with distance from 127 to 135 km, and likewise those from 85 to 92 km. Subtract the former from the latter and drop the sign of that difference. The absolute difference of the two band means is 13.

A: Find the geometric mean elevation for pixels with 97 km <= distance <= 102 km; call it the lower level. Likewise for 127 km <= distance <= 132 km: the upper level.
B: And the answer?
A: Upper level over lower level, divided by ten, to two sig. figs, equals 0.087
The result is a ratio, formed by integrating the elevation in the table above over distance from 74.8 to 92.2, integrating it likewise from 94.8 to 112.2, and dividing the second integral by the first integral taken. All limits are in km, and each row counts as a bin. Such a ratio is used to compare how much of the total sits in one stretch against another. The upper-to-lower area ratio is 0.952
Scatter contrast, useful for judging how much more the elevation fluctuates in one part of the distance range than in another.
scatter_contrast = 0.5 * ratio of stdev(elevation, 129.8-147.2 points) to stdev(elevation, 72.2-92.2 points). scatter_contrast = 0.24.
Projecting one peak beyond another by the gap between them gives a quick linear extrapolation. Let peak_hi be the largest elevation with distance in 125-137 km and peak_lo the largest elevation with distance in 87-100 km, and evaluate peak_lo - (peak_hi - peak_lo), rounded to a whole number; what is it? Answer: 73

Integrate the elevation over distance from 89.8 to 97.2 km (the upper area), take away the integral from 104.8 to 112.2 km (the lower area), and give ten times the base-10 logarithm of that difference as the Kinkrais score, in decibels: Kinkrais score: 16.6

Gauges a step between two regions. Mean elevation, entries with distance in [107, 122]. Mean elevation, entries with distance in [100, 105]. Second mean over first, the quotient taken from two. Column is 1.00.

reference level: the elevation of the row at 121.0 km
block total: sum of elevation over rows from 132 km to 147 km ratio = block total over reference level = 5.9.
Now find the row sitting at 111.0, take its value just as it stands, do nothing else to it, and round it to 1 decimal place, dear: 50.8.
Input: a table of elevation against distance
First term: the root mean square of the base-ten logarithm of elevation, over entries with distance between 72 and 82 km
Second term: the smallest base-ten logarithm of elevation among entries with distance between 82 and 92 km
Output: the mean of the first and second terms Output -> 1.72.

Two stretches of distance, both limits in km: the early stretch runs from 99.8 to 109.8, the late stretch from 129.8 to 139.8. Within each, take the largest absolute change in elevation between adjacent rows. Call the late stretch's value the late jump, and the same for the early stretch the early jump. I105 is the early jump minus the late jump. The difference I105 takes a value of -1.3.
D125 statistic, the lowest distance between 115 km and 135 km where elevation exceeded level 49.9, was 116.0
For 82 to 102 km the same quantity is 83.5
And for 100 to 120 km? 101.0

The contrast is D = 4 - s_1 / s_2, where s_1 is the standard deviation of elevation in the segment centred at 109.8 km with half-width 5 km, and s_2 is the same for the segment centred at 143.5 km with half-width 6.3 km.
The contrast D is 3.7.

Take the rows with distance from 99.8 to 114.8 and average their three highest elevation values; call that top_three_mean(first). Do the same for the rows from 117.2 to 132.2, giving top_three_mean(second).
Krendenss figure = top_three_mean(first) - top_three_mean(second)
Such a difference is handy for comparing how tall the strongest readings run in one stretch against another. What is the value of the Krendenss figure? 1.9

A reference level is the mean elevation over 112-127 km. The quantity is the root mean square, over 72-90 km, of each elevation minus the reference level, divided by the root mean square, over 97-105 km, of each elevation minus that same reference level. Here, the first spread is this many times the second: 1.5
